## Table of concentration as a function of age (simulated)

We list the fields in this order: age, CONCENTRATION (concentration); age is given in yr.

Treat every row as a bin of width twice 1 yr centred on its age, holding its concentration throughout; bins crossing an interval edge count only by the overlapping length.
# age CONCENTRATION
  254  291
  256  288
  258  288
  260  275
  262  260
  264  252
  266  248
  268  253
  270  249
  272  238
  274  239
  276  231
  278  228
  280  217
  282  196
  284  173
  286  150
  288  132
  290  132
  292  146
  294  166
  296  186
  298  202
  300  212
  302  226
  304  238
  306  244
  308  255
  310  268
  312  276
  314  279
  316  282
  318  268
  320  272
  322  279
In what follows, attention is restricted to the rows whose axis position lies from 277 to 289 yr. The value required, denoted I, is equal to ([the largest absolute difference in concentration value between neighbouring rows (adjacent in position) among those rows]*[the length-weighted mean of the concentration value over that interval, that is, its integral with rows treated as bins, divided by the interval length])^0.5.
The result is 65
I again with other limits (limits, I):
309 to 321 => 62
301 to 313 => 57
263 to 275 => 52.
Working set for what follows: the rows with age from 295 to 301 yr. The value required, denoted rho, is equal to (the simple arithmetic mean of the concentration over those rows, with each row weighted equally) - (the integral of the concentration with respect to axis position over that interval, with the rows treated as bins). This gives -1000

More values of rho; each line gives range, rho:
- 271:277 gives -1180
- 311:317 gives -1395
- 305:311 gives -1278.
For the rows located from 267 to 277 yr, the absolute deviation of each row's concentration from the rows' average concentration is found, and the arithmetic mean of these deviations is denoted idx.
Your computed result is 7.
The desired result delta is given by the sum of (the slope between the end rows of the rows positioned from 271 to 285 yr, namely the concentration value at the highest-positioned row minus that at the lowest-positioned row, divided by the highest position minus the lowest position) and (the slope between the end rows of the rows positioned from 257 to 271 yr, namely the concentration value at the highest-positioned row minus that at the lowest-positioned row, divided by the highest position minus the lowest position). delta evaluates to -8.67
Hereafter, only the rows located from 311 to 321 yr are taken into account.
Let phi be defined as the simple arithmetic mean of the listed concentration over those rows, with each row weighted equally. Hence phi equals 275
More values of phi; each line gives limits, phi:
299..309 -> 235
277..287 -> 193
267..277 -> 242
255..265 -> 273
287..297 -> 152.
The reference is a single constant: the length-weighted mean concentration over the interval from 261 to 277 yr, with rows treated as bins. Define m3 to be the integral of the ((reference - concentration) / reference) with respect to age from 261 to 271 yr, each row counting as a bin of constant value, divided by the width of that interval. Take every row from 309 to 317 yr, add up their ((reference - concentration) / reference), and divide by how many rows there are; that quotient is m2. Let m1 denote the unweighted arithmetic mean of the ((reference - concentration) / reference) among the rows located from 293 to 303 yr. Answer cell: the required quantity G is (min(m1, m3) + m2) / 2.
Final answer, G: -0.07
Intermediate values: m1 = 0.19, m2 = -0.12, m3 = -0.02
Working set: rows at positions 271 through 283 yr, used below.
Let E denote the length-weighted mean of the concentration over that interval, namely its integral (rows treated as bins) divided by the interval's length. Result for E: 225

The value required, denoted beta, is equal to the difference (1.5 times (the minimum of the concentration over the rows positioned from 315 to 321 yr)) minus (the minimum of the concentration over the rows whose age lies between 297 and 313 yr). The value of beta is 200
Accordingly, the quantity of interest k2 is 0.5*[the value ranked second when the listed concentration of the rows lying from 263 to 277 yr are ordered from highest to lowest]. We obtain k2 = 126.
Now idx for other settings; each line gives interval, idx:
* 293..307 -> 22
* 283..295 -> 13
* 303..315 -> 14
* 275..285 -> 20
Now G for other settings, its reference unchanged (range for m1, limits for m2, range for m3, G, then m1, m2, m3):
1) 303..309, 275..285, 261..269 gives 0.06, 0.00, 0.15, -0.03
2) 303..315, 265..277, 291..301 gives -0.02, -0.06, 0.01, 0.26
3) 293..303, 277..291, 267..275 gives 0.15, 0.19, 0.29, 0.01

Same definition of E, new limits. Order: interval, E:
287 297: 152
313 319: 276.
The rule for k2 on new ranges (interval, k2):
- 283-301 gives 101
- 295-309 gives 122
